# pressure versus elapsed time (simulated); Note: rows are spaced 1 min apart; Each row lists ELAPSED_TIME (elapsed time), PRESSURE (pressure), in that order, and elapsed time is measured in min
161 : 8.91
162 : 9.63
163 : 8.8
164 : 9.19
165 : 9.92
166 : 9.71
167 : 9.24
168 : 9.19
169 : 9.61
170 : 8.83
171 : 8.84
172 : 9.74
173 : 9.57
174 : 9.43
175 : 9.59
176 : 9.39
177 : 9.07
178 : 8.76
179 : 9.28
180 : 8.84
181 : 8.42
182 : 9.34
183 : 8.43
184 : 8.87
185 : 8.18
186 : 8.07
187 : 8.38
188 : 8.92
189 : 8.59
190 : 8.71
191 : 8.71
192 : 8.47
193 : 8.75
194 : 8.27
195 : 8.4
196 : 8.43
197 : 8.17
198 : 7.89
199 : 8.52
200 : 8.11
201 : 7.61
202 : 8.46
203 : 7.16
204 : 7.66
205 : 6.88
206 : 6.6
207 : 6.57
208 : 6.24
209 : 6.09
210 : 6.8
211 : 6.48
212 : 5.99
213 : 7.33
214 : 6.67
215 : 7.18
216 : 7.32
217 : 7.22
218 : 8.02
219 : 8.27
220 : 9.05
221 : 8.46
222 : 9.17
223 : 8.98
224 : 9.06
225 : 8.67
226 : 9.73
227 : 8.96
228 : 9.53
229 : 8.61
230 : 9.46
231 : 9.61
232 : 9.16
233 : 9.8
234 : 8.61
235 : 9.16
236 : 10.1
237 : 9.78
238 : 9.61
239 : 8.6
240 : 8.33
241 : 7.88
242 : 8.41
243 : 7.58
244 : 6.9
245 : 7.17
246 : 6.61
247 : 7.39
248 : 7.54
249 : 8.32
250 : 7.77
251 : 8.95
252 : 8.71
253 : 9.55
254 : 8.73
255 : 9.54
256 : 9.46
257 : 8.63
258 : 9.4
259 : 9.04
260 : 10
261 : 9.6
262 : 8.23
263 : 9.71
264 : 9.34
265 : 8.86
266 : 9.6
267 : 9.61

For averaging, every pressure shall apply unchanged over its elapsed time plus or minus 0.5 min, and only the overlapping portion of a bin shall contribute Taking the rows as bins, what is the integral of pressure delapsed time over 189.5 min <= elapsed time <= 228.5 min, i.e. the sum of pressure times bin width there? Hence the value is 309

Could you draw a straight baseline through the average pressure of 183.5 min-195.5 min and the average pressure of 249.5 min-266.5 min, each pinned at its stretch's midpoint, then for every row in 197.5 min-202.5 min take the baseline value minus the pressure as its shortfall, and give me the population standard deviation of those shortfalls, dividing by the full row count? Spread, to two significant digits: 0.34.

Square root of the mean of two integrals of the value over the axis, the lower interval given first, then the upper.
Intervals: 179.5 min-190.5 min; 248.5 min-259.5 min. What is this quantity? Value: 9.82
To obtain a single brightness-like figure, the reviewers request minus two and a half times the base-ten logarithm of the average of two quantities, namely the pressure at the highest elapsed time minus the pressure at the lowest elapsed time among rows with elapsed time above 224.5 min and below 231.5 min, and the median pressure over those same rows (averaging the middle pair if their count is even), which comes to -1.79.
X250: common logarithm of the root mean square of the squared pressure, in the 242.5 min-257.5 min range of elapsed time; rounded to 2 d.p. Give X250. 1.84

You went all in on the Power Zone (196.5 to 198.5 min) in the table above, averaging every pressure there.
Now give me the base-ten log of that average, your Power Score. 0.90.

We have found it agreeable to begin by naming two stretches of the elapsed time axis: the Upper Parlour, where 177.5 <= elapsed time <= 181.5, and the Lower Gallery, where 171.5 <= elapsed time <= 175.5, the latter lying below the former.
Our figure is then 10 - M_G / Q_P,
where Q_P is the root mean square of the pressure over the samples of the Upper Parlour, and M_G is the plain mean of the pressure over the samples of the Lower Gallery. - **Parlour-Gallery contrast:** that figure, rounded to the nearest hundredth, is 8.91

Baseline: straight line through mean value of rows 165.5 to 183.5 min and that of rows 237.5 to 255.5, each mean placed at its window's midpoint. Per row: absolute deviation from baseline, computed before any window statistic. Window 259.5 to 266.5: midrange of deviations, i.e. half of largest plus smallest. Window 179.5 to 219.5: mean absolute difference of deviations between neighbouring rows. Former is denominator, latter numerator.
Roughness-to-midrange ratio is 0.38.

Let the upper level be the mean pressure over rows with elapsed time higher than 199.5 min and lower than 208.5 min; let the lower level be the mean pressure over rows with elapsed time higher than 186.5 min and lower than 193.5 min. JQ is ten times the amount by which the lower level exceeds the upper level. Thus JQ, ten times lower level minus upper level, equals 14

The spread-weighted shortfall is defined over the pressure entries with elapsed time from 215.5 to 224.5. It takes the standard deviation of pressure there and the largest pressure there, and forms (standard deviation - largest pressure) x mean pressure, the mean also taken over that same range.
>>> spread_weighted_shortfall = -71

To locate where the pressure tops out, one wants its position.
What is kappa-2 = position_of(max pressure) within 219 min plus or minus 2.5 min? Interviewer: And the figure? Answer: 220 min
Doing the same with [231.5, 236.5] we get 236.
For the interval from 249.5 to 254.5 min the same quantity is 253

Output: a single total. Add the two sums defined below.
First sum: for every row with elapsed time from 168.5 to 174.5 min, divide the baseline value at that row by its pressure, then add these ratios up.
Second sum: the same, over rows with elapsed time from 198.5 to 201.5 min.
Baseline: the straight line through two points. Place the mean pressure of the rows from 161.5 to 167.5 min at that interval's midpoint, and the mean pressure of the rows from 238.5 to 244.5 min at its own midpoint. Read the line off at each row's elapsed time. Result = 9.2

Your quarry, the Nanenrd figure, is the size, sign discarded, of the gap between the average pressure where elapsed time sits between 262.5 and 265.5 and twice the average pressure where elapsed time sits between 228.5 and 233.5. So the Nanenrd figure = 9.4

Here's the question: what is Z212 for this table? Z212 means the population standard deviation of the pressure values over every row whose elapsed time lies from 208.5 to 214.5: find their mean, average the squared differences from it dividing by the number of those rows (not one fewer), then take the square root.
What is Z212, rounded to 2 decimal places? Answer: 0.45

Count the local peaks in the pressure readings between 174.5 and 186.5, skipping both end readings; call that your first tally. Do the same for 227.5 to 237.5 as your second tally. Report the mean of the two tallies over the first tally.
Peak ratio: 1.00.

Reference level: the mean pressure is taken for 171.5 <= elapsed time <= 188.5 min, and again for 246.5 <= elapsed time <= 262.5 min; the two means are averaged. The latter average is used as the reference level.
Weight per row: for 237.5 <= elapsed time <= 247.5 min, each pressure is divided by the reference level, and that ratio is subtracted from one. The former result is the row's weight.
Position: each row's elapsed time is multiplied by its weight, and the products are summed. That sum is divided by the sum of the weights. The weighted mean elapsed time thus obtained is 244.6 min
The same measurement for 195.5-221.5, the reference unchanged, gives 208.9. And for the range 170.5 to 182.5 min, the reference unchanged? 174.5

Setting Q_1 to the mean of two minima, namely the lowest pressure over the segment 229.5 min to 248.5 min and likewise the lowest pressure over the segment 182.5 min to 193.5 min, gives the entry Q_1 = 7.34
